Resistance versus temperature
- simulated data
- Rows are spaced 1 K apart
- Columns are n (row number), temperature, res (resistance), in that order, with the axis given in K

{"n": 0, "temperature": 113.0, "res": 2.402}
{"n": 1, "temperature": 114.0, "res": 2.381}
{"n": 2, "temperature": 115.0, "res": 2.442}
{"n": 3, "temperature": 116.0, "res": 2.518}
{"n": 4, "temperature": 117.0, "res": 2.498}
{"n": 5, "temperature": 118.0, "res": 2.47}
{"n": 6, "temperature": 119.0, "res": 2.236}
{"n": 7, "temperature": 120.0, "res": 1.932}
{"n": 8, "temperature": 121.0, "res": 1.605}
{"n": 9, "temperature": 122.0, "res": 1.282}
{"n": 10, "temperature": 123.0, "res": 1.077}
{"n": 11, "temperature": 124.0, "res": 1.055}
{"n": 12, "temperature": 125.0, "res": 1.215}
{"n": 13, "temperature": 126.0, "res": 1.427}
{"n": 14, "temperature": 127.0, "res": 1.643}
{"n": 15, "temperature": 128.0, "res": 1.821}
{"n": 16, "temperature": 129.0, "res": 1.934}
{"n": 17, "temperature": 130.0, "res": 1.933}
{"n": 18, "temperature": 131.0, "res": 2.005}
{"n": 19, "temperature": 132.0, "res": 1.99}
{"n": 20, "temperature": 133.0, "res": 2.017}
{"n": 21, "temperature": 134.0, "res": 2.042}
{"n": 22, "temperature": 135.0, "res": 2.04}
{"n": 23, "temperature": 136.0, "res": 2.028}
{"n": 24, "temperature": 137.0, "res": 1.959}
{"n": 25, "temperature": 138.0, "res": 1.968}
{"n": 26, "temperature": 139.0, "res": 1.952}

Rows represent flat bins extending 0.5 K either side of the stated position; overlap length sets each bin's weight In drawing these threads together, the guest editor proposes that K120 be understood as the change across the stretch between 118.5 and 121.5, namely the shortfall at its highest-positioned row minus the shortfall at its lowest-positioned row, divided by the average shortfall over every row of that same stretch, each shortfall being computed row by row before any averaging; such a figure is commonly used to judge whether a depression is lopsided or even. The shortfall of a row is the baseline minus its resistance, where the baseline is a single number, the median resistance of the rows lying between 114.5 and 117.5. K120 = 1.1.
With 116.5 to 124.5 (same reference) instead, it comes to 2.0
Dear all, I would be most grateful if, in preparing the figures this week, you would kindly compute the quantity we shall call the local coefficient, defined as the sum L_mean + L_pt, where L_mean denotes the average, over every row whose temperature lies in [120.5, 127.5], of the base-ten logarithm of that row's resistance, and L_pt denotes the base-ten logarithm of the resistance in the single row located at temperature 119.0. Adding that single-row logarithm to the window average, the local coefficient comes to 0.5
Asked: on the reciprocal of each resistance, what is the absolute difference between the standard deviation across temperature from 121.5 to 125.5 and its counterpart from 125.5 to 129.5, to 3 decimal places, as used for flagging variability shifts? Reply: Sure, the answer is 0.000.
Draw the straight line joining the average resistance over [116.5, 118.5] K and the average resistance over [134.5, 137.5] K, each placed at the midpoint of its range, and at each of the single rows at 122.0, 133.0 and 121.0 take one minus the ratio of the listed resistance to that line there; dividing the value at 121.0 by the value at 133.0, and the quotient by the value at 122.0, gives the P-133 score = 22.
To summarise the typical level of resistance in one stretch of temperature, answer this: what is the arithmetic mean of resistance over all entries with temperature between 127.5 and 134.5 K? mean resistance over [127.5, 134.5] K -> 1.96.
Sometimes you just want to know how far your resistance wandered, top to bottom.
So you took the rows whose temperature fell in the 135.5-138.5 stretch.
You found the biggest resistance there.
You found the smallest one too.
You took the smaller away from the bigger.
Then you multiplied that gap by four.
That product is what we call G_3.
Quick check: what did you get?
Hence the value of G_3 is 0.28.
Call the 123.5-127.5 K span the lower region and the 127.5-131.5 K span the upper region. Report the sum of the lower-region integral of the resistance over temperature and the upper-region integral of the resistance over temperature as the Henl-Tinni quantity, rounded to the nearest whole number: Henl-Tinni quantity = 13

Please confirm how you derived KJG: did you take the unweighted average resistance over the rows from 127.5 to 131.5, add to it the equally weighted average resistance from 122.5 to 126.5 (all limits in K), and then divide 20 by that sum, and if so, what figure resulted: 6.4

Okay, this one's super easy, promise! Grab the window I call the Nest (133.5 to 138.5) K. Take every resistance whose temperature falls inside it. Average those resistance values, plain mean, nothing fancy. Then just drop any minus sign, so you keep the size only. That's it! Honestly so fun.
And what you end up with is 2.01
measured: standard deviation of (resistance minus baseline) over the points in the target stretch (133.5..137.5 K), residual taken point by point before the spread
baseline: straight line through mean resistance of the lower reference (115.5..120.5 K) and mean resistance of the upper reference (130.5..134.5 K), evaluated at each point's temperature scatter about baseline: 0.02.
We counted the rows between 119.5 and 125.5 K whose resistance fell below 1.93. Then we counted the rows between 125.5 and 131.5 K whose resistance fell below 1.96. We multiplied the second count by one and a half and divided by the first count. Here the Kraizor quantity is 1.5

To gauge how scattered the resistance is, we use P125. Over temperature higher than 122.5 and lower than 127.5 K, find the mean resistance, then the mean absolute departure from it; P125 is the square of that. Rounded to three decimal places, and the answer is 0.041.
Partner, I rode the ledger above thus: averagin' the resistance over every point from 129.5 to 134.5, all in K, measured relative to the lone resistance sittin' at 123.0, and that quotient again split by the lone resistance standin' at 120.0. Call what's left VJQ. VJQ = 1.0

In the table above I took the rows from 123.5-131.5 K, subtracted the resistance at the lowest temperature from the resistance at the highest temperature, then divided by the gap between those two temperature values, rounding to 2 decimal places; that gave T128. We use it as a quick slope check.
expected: 0.14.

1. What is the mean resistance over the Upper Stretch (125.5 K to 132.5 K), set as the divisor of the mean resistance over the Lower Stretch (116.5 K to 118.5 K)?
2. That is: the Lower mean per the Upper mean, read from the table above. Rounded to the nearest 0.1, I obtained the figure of 1.4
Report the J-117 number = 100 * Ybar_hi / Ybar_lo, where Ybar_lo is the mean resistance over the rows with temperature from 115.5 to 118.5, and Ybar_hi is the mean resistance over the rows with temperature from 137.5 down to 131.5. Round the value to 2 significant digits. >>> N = 81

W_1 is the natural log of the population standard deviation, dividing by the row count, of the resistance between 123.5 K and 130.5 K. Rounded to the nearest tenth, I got -1.1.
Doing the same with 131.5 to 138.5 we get -3.5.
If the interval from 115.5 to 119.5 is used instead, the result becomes -2.2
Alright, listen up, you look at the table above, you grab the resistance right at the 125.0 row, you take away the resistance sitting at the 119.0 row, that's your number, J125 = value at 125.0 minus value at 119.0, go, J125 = -1.0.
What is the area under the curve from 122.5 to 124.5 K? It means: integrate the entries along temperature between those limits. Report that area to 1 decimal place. 2.1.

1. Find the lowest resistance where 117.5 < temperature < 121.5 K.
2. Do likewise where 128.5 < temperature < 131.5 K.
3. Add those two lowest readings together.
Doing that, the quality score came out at 3.538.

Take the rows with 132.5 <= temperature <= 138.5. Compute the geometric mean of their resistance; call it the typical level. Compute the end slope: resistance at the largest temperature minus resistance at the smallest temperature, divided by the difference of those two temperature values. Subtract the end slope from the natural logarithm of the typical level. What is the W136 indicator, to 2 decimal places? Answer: 0.71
